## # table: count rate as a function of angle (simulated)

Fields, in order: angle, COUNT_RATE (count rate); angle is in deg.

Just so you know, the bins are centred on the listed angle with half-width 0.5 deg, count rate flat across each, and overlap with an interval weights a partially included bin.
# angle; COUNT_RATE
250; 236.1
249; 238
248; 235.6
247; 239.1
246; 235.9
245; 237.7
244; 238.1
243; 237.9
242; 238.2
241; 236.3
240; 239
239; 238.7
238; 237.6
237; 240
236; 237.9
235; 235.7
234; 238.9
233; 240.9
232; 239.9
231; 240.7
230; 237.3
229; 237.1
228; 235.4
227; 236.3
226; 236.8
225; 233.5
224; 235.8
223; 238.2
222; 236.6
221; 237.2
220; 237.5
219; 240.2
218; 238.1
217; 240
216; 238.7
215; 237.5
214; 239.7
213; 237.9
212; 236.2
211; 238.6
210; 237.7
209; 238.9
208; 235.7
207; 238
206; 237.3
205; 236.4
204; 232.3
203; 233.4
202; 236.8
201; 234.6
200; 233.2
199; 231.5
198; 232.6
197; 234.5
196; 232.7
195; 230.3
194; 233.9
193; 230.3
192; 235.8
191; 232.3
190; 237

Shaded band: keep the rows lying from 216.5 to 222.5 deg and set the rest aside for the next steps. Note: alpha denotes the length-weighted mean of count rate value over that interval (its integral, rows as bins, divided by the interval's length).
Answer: 238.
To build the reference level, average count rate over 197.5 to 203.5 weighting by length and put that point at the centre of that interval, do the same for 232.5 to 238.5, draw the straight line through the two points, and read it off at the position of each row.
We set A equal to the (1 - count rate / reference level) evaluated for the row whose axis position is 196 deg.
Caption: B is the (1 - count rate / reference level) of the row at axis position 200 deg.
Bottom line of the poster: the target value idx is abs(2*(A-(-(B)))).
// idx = 0.007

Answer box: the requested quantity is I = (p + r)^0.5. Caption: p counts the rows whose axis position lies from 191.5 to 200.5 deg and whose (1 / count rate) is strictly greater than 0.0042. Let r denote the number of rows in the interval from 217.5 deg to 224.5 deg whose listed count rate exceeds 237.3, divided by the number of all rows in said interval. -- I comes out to 3.1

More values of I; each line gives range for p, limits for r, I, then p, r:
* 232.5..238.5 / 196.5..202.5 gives 1.7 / 3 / 0.00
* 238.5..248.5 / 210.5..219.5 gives 2.4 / 5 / 0.89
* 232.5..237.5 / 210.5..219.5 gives 1.7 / 2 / 0.89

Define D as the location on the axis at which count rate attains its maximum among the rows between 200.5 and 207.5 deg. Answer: 207 deg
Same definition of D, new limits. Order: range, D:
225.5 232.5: 231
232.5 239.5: 233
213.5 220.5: 219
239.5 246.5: 240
